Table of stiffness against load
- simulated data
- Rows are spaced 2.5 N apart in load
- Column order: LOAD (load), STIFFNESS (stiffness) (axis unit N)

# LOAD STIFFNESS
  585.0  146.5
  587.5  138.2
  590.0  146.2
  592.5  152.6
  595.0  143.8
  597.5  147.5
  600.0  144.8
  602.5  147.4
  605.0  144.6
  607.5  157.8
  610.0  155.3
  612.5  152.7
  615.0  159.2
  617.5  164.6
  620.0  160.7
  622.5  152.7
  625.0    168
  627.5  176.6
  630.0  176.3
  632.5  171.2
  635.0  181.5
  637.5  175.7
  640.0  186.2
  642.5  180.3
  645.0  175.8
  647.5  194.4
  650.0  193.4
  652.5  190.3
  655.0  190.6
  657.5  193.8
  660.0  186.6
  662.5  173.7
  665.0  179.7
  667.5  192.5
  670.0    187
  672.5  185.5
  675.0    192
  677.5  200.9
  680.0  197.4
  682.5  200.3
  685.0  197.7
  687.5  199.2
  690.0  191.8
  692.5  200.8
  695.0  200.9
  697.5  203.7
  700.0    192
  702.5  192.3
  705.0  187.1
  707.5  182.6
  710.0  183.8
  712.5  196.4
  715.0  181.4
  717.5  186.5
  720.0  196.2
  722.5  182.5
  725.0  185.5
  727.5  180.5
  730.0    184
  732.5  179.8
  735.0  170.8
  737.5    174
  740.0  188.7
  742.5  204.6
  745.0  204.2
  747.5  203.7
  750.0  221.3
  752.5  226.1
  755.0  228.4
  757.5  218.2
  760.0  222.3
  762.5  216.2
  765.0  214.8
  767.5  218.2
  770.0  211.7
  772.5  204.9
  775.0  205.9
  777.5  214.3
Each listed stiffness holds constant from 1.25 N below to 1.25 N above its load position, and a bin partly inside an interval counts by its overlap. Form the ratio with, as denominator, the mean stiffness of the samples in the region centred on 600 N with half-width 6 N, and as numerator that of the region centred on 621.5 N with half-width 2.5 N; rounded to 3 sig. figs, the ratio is 1.08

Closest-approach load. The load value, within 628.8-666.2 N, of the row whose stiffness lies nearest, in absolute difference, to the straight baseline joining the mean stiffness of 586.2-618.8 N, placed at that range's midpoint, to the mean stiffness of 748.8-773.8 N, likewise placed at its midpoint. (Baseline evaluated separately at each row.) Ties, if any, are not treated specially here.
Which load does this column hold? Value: 662.5 N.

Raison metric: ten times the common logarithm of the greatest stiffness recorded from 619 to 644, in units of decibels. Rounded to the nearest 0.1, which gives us 22.7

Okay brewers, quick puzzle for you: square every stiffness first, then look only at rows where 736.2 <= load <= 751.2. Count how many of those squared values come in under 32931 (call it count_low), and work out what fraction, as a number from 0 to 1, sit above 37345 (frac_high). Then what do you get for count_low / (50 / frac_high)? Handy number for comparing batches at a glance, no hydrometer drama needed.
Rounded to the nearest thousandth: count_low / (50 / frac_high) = 0.013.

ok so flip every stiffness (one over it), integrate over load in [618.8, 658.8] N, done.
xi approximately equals 0.224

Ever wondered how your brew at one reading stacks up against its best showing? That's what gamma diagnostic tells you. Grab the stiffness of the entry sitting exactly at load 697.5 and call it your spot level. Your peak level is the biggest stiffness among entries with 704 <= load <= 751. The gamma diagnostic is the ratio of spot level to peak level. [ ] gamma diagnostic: 0.92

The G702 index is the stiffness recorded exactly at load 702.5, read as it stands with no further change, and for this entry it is 192.3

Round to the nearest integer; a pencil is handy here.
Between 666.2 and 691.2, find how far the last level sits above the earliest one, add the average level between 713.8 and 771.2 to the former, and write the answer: 199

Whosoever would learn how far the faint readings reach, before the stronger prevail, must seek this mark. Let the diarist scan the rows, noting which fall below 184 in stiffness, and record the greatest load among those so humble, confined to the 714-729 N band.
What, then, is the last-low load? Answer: 727.5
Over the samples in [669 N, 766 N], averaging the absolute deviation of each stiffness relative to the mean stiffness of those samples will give 12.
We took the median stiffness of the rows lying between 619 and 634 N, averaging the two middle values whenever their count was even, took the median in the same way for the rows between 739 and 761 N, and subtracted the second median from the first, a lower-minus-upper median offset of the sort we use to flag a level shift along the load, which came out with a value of -49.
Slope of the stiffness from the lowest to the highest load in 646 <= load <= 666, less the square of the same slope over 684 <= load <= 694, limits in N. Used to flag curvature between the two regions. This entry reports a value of -1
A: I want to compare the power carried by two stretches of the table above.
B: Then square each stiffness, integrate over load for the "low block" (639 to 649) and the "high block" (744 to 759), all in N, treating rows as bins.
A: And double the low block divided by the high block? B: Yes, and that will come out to 1.0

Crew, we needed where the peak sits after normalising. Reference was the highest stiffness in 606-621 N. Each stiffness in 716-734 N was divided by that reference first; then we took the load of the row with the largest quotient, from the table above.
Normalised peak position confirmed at 720.0 N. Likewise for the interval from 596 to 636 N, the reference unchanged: 635.0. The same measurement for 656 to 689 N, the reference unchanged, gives 677.5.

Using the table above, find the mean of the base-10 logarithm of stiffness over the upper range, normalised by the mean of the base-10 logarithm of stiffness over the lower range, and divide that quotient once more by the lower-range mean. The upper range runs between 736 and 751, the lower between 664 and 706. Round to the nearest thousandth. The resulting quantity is 0.439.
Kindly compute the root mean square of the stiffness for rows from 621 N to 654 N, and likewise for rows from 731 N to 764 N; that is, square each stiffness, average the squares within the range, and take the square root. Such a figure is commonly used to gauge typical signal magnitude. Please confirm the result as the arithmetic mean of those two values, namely 192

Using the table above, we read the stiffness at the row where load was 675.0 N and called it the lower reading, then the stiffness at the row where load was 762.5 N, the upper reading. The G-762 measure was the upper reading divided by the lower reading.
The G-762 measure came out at 1.13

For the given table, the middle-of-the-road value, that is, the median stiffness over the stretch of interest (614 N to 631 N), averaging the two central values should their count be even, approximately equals 165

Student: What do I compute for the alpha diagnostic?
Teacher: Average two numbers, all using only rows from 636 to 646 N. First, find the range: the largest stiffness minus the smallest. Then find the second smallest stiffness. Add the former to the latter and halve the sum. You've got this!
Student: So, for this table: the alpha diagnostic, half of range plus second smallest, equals 93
